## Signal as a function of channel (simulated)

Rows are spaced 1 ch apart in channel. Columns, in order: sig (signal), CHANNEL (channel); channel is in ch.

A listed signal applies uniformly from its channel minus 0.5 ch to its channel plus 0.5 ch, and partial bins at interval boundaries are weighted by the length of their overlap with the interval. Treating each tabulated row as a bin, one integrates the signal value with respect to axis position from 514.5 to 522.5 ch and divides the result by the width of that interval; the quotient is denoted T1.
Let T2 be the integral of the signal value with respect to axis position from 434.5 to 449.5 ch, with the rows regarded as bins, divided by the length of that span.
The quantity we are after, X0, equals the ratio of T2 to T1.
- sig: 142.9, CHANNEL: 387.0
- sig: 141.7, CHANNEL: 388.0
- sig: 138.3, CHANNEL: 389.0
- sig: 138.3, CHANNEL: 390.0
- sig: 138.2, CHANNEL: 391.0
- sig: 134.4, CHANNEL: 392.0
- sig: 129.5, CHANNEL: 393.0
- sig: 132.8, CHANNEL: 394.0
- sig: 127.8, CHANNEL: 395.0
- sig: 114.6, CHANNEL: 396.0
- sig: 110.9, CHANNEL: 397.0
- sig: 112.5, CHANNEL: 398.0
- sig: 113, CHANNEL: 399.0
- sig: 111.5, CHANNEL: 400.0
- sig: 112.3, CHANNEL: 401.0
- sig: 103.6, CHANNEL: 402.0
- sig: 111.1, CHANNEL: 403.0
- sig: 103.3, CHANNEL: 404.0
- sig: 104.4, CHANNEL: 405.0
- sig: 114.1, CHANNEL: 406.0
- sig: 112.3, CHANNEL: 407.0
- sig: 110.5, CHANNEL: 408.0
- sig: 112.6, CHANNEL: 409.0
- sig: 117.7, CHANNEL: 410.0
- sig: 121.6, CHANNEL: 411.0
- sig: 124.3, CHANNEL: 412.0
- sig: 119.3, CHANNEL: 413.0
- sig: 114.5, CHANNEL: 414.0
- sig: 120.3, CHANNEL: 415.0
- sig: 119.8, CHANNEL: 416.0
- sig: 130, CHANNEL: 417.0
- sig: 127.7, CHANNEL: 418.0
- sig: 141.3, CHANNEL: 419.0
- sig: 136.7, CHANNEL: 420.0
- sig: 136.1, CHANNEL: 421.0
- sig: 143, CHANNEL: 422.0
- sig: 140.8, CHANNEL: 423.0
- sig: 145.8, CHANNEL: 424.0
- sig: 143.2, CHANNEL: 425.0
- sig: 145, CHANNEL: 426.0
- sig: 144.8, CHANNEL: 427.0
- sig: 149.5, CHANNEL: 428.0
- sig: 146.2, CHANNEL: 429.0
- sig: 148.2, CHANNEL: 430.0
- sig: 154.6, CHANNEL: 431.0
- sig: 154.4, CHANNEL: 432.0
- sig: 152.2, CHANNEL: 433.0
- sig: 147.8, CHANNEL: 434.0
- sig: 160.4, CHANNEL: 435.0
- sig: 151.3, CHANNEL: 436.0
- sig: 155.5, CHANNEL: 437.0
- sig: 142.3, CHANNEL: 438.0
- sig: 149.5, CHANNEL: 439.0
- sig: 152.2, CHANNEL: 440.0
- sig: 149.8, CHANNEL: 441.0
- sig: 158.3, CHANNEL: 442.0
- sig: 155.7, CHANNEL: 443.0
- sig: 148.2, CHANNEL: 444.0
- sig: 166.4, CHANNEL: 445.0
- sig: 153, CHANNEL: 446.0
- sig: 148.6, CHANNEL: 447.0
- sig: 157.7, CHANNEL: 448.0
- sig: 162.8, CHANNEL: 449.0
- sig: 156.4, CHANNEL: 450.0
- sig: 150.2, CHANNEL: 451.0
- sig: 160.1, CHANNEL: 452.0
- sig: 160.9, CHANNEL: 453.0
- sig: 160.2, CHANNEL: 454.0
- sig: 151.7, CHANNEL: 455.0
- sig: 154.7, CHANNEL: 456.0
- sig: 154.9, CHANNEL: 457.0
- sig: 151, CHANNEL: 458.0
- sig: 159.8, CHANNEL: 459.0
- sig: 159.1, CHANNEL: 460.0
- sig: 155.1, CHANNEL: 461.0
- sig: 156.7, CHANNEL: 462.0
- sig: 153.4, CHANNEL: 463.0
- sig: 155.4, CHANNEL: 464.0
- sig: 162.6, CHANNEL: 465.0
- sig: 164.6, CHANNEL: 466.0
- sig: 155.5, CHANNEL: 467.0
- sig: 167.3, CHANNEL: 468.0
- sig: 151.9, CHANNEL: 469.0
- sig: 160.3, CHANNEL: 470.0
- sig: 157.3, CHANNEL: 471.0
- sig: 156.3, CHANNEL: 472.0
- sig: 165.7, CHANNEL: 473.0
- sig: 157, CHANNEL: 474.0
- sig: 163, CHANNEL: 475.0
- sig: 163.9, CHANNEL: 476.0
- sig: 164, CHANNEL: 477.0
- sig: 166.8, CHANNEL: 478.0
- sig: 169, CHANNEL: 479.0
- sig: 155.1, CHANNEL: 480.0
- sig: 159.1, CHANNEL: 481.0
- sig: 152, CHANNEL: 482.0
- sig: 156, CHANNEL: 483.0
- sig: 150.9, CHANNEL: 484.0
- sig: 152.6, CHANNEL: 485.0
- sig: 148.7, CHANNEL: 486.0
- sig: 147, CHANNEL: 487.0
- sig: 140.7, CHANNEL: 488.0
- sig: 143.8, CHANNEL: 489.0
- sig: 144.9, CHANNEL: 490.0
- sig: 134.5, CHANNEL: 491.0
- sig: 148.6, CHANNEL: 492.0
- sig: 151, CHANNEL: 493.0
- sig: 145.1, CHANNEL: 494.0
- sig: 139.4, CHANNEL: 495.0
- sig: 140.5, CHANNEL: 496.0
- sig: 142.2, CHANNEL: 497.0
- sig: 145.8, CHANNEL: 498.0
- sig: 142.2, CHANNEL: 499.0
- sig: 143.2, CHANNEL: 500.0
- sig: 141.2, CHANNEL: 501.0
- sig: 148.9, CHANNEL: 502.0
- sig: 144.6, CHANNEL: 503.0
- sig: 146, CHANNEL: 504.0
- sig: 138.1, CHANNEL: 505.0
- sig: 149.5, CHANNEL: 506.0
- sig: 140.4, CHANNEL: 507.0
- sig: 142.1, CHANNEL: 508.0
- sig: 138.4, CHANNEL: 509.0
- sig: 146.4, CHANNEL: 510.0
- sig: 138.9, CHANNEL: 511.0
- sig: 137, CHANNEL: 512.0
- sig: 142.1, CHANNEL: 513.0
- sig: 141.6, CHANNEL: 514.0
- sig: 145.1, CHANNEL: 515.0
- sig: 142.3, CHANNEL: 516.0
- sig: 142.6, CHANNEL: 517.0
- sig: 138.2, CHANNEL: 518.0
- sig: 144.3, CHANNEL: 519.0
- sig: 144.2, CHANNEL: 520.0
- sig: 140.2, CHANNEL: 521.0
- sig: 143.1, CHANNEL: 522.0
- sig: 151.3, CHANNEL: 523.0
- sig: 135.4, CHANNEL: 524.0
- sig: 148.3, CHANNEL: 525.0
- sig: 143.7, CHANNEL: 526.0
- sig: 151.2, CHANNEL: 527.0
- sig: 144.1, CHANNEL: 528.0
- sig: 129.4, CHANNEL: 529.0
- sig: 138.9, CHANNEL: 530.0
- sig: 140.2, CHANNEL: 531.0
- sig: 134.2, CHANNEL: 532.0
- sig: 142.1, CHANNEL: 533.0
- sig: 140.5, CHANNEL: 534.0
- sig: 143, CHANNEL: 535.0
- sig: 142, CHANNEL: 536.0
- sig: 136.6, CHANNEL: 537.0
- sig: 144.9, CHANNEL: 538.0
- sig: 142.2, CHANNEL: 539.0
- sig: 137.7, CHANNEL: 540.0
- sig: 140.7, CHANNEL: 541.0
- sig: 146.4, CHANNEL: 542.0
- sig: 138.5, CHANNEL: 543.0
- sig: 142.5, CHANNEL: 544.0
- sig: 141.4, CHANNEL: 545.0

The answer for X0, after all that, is 1.08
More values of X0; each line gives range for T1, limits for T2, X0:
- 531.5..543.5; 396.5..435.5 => 0.91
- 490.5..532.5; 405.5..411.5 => 0.81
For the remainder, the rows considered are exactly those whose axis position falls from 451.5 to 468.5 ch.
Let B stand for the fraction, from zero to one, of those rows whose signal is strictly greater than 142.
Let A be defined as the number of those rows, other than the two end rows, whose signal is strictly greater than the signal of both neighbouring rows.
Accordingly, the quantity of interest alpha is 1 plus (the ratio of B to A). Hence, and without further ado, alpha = 1.20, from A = 5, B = 1.00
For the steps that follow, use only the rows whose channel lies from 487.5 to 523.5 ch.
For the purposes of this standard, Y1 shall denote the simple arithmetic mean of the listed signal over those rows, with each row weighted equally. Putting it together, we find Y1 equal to 143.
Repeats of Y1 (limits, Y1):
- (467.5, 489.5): 157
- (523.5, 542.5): 141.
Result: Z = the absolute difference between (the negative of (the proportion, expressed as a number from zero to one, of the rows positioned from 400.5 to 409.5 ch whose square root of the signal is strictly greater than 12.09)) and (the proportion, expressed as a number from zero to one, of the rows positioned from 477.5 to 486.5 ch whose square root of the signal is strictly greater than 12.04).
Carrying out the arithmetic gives 1.0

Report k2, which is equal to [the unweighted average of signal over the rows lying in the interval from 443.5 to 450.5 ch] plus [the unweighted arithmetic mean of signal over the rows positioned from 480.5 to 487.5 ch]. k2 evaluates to 308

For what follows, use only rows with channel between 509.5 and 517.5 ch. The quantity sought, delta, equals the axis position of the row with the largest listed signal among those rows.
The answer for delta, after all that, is 510.0 ch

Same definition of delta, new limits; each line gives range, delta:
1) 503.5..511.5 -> 506.0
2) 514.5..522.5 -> 515.0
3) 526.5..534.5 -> 527.0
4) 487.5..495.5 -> 493.0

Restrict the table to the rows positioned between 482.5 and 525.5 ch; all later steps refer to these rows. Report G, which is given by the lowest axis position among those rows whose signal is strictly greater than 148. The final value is 483.0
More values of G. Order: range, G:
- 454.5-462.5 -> 455.0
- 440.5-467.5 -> 441.0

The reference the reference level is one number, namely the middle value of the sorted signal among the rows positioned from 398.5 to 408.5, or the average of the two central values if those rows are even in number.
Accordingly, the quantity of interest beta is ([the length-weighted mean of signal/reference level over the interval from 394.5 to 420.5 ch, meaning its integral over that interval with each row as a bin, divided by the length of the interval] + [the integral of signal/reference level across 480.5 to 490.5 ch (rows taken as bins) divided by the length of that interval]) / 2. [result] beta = 1.20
